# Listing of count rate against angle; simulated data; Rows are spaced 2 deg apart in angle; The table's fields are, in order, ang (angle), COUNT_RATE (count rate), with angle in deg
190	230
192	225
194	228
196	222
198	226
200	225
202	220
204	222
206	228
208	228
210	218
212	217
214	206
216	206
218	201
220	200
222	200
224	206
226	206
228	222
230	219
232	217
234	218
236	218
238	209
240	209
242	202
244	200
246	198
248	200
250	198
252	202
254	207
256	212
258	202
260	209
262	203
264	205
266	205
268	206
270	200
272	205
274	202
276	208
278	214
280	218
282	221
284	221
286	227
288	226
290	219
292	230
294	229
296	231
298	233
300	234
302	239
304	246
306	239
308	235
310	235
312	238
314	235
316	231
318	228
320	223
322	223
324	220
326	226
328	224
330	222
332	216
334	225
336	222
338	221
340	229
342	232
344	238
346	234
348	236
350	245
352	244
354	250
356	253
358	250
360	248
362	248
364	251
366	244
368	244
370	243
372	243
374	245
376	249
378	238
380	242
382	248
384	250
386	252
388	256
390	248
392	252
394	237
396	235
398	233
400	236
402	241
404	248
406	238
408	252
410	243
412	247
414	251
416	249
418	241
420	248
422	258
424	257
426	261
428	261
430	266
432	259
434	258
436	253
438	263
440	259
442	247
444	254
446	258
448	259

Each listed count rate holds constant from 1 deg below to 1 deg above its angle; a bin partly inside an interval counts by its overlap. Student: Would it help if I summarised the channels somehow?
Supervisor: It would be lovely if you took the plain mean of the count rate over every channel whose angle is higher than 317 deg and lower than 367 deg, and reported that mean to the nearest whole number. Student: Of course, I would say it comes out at 234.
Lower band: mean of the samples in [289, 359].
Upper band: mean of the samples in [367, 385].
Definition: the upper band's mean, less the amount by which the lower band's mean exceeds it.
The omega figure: 257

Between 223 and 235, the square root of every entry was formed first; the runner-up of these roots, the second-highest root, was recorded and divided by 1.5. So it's 9.9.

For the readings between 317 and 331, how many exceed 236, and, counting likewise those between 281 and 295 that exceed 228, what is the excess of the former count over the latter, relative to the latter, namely -1.0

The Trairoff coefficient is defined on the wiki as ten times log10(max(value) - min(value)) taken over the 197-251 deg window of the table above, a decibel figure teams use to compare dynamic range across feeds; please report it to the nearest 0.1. 14.8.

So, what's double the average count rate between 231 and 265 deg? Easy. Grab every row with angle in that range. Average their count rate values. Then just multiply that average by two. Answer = 413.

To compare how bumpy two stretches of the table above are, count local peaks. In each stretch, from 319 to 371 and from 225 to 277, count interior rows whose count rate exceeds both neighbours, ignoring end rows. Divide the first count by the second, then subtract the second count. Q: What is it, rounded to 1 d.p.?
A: -5.0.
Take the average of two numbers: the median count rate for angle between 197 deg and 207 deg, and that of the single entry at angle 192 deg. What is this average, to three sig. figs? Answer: 225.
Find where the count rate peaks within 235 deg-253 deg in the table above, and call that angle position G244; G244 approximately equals 236 deg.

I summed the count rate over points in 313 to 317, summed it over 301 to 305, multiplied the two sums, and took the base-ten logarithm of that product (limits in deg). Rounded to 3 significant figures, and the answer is 5.35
